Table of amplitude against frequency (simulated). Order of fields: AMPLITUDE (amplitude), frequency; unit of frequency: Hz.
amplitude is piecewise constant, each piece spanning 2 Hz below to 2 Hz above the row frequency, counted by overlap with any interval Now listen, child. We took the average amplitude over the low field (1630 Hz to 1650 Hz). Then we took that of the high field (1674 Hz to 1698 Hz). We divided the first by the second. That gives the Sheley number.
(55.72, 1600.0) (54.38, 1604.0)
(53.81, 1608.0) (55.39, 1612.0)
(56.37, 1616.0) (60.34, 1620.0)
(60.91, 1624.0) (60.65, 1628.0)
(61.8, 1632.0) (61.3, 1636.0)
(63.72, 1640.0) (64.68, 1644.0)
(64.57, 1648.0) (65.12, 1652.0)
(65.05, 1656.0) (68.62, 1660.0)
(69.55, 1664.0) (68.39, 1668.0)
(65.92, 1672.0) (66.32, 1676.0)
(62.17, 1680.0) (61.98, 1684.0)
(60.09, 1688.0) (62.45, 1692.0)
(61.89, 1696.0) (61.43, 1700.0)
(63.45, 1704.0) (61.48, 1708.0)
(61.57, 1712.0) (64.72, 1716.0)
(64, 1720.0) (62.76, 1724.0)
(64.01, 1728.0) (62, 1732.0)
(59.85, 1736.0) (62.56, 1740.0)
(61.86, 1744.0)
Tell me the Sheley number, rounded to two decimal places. 1.01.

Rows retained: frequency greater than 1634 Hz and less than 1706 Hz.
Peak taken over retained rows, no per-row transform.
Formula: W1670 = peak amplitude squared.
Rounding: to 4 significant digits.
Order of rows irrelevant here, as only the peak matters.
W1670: 4837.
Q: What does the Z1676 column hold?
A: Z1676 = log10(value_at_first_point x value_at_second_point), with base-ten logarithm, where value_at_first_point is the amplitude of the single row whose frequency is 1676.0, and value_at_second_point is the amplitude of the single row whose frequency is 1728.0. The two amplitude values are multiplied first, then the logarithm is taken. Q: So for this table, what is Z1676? 3.63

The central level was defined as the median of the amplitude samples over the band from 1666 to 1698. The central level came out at 62.3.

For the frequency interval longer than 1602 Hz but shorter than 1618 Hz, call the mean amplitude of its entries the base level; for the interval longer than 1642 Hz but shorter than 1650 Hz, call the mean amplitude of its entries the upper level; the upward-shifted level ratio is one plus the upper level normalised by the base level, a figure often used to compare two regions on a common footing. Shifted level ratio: 2.18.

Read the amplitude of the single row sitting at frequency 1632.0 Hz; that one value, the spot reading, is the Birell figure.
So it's 61.8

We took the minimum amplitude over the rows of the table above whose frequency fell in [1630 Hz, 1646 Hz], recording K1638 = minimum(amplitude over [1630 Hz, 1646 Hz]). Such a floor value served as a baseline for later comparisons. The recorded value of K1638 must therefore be 61.3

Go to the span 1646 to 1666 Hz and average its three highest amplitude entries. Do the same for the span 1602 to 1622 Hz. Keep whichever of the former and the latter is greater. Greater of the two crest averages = 68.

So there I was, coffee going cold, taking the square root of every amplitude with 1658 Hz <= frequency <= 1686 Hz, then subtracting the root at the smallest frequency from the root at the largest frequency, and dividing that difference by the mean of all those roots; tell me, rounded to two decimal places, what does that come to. -0.05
